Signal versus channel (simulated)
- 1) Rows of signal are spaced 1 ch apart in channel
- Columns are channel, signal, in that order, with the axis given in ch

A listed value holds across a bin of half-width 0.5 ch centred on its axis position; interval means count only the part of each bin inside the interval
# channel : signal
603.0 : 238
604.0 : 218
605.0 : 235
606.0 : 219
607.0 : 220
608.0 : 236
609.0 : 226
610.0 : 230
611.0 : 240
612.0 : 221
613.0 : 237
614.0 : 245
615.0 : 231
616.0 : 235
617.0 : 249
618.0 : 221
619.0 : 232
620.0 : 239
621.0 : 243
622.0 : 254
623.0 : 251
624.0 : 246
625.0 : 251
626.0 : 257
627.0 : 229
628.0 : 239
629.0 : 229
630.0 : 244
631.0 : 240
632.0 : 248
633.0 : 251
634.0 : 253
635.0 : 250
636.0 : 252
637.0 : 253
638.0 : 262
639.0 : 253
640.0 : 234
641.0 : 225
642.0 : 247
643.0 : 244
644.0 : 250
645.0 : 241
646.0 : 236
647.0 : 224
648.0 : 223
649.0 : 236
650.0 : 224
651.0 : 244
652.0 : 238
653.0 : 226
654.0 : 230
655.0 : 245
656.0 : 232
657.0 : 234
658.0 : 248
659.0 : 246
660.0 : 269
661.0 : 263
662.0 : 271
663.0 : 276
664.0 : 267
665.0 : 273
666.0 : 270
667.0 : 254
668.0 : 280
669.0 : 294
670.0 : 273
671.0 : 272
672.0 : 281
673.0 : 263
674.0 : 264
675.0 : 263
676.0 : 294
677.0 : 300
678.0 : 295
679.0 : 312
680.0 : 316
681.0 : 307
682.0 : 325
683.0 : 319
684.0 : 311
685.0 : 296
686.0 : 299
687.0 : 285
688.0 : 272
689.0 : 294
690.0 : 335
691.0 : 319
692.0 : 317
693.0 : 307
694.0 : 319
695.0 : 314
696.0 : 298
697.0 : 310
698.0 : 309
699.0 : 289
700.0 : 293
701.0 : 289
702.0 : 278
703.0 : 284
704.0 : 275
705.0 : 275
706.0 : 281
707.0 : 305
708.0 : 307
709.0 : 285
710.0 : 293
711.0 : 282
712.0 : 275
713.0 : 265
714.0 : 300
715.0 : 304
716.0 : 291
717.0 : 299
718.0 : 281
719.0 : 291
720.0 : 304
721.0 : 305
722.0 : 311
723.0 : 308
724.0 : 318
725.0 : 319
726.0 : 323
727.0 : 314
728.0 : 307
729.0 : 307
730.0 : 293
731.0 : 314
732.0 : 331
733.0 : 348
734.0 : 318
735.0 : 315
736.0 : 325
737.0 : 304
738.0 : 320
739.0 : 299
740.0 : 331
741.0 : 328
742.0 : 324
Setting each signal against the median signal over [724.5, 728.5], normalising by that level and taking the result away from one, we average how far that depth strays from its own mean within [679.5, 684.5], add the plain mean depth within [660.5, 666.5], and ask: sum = 0.16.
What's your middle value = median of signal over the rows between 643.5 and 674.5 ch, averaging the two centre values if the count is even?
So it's 250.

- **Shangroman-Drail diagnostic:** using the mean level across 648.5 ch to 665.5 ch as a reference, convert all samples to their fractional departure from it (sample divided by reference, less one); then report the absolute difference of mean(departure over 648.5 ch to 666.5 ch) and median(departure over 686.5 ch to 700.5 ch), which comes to 0.24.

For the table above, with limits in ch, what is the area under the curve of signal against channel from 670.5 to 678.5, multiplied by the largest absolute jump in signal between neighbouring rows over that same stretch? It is 69192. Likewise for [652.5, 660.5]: 44390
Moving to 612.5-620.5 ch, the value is 52892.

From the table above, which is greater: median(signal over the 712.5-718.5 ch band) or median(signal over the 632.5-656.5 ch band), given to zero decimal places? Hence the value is 295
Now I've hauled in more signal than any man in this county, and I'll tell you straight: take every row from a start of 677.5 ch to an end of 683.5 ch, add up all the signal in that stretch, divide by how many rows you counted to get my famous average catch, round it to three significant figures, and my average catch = 312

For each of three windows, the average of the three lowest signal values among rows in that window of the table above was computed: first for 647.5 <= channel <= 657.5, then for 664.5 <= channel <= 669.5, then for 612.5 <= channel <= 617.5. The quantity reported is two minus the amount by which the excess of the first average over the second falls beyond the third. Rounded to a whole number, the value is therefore 278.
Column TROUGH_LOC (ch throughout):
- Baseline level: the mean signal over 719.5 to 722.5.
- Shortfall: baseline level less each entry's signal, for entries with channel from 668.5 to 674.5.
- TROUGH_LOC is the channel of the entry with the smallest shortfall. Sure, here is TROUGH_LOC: 669.0 ch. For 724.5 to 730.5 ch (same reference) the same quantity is 726.0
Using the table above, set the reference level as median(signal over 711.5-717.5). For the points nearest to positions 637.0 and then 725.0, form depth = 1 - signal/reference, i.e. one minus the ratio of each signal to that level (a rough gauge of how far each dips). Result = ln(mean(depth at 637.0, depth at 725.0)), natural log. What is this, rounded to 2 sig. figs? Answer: -3.5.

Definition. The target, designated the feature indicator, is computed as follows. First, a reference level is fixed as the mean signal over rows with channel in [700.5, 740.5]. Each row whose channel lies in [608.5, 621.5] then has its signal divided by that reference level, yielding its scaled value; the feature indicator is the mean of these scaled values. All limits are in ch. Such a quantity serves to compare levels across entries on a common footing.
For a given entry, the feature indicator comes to 0.78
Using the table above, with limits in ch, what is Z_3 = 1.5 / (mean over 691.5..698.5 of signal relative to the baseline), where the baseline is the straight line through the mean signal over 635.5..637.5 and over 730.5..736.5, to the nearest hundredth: 0.11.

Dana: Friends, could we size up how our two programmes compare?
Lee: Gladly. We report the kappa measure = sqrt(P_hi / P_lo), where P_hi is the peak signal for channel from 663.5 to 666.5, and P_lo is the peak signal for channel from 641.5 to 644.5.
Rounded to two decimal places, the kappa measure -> 1.04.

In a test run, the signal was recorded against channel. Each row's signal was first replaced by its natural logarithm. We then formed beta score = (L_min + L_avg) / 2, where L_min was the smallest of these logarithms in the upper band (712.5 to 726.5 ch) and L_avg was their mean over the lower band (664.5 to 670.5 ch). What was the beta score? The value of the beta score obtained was 5.60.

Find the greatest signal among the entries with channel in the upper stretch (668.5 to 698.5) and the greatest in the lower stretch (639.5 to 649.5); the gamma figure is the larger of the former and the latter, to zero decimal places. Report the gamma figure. 335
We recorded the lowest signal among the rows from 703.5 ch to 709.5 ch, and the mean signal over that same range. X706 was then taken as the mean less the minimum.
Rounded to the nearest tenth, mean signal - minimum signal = 13.0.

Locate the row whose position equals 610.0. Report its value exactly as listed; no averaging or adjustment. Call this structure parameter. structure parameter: 230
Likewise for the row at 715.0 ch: 304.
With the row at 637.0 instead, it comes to 253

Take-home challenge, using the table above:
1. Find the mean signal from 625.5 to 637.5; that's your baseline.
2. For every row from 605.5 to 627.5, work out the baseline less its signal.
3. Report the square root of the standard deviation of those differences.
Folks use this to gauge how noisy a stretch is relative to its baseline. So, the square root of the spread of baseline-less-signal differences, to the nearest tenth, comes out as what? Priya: 3.4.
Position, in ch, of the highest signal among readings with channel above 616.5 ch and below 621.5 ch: 617.0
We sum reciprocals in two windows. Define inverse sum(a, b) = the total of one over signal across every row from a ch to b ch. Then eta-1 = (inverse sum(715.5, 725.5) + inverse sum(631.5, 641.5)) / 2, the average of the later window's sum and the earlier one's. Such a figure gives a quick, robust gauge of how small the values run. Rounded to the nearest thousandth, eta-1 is 0.037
